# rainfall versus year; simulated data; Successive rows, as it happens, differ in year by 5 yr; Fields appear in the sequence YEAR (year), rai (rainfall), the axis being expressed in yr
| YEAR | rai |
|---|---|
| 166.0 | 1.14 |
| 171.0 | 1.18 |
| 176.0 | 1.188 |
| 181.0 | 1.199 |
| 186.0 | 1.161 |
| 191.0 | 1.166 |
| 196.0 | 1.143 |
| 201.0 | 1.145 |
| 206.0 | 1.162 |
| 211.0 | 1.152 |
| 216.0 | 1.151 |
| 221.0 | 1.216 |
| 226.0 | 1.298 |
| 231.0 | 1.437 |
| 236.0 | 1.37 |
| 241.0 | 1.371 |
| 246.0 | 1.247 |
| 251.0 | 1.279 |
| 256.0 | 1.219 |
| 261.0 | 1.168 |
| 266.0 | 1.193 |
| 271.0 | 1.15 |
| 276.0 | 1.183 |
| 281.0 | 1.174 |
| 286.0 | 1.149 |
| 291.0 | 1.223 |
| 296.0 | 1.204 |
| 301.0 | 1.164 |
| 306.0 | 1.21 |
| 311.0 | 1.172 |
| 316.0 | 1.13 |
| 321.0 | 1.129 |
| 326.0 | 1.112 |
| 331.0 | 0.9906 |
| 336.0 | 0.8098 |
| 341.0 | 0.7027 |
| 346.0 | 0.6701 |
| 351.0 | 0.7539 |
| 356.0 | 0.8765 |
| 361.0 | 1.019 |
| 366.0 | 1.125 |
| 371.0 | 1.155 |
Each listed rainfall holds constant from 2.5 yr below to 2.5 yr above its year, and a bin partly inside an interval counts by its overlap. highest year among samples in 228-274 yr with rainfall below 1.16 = 271.0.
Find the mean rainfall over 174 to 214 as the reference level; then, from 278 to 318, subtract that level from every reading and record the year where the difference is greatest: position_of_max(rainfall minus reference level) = 291.0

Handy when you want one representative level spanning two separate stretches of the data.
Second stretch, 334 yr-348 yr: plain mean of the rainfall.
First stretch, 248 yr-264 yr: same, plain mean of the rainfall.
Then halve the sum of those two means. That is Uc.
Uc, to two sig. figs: 0.97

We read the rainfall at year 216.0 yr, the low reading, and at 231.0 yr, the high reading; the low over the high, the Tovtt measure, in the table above 0.80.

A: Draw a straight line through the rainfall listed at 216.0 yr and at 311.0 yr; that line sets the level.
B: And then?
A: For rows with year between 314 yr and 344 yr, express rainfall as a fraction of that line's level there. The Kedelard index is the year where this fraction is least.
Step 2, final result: 341.0 yr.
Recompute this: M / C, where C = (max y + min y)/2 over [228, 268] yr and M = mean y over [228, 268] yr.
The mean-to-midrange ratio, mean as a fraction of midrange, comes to 0.99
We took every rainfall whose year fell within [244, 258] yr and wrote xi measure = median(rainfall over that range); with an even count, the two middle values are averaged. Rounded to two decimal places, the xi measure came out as 1.25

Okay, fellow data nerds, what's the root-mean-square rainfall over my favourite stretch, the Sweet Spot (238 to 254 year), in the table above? 1.300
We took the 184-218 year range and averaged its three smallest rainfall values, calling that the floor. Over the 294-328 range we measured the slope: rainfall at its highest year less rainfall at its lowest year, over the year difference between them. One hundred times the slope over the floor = -0.27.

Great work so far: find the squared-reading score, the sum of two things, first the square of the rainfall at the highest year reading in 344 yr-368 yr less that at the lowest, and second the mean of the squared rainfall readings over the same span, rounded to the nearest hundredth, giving 1.63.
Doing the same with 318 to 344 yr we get 0.15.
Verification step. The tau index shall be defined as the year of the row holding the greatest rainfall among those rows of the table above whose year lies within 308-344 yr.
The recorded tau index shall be 311.0 yr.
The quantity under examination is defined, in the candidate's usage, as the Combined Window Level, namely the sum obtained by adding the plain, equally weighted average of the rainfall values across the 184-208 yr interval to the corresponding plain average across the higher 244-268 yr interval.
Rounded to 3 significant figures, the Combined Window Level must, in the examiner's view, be 2.38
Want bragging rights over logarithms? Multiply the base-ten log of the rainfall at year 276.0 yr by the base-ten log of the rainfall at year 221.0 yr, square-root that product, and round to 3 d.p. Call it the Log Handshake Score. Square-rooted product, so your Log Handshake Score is 0.079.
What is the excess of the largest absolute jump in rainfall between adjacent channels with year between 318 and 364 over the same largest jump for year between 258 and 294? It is 0.11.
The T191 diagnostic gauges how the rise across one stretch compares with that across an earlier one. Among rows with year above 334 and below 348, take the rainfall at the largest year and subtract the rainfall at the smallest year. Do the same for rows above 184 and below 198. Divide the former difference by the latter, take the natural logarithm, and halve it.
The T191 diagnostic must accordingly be 1.0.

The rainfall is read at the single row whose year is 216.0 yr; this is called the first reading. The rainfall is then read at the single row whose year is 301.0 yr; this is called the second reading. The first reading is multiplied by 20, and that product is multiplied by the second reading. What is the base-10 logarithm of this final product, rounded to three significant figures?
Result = 1.43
